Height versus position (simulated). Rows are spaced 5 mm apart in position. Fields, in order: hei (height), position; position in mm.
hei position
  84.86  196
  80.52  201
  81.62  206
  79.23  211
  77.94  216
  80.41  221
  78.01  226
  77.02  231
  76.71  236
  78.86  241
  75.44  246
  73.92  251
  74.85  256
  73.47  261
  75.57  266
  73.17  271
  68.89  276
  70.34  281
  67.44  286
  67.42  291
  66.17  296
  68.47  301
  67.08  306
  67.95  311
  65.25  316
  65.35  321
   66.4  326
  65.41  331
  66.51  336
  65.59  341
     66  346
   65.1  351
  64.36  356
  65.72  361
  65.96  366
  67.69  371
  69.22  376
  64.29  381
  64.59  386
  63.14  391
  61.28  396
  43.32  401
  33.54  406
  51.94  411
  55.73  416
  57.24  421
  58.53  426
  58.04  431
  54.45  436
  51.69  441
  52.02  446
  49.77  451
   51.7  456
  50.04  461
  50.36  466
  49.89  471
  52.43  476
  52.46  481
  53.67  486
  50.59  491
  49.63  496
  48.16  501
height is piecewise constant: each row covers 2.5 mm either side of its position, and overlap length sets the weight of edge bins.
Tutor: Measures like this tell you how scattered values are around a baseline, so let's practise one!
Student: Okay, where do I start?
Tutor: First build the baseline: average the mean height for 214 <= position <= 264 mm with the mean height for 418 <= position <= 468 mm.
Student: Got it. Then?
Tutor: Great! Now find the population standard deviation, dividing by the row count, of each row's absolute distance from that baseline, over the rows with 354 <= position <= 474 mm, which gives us 8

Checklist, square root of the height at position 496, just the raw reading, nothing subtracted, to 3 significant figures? 7.04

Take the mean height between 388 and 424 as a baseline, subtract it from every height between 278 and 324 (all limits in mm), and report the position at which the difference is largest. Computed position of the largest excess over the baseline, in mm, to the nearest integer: 281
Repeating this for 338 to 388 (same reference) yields 376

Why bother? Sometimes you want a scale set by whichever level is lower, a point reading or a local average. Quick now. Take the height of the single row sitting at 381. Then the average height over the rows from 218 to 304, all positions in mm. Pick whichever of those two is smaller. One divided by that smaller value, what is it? 0.016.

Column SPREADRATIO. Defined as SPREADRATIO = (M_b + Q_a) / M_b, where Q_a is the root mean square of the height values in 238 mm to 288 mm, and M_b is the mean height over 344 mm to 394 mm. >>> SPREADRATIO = 2.12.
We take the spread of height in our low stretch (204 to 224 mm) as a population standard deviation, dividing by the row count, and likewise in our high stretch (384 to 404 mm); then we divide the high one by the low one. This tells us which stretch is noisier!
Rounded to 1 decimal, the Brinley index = 6.3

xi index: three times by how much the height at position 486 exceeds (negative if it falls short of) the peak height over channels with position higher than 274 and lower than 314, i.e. -50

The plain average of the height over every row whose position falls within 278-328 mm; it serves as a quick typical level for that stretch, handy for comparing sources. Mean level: 67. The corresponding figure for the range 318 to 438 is 61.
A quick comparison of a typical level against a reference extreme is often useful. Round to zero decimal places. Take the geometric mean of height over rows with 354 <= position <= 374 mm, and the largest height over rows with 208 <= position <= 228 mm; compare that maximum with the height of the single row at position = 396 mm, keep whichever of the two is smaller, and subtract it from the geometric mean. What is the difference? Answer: 5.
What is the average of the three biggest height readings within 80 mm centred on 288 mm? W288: 75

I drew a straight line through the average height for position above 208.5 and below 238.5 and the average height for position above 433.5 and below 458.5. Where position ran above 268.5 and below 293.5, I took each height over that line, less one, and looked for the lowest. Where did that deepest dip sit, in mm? 286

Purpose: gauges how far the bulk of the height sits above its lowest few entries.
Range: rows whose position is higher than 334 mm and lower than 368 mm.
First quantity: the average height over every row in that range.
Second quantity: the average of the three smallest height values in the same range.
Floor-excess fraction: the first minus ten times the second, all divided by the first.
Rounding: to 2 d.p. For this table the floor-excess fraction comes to -8.91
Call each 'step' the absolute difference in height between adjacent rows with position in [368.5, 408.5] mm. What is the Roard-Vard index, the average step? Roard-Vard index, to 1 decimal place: 5.4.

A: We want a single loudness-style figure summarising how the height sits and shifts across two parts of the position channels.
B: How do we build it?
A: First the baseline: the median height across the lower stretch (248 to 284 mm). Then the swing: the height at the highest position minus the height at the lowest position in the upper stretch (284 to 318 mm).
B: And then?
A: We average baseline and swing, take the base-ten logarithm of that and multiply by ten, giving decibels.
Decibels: 15.5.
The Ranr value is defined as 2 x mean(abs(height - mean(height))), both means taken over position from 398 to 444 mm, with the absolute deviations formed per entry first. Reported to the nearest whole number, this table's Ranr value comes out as 12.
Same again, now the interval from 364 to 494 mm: 12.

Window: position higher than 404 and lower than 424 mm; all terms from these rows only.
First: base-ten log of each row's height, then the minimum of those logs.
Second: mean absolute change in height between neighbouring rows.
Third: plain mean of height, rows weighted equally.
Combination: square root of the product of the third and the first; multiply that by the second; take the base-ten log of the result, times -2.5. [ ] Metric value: -4.6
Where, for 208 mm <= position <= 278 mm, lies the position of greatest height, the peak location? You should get 221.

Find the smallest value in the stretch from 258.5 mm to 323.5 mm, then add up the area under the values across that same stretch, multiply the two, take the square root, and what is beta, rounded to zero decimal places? 541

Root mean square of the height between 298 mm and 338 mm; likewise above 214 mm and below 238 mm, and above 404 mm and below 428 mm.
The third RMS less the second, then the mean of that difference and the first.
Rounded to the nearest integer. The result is 20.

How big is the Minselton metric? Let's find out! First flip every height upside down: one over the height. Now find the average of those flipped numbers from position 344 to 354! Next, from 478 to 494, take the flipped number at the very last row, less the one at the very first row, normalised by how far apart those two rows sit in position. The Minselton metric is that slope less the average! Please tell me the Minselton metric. -0.0152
